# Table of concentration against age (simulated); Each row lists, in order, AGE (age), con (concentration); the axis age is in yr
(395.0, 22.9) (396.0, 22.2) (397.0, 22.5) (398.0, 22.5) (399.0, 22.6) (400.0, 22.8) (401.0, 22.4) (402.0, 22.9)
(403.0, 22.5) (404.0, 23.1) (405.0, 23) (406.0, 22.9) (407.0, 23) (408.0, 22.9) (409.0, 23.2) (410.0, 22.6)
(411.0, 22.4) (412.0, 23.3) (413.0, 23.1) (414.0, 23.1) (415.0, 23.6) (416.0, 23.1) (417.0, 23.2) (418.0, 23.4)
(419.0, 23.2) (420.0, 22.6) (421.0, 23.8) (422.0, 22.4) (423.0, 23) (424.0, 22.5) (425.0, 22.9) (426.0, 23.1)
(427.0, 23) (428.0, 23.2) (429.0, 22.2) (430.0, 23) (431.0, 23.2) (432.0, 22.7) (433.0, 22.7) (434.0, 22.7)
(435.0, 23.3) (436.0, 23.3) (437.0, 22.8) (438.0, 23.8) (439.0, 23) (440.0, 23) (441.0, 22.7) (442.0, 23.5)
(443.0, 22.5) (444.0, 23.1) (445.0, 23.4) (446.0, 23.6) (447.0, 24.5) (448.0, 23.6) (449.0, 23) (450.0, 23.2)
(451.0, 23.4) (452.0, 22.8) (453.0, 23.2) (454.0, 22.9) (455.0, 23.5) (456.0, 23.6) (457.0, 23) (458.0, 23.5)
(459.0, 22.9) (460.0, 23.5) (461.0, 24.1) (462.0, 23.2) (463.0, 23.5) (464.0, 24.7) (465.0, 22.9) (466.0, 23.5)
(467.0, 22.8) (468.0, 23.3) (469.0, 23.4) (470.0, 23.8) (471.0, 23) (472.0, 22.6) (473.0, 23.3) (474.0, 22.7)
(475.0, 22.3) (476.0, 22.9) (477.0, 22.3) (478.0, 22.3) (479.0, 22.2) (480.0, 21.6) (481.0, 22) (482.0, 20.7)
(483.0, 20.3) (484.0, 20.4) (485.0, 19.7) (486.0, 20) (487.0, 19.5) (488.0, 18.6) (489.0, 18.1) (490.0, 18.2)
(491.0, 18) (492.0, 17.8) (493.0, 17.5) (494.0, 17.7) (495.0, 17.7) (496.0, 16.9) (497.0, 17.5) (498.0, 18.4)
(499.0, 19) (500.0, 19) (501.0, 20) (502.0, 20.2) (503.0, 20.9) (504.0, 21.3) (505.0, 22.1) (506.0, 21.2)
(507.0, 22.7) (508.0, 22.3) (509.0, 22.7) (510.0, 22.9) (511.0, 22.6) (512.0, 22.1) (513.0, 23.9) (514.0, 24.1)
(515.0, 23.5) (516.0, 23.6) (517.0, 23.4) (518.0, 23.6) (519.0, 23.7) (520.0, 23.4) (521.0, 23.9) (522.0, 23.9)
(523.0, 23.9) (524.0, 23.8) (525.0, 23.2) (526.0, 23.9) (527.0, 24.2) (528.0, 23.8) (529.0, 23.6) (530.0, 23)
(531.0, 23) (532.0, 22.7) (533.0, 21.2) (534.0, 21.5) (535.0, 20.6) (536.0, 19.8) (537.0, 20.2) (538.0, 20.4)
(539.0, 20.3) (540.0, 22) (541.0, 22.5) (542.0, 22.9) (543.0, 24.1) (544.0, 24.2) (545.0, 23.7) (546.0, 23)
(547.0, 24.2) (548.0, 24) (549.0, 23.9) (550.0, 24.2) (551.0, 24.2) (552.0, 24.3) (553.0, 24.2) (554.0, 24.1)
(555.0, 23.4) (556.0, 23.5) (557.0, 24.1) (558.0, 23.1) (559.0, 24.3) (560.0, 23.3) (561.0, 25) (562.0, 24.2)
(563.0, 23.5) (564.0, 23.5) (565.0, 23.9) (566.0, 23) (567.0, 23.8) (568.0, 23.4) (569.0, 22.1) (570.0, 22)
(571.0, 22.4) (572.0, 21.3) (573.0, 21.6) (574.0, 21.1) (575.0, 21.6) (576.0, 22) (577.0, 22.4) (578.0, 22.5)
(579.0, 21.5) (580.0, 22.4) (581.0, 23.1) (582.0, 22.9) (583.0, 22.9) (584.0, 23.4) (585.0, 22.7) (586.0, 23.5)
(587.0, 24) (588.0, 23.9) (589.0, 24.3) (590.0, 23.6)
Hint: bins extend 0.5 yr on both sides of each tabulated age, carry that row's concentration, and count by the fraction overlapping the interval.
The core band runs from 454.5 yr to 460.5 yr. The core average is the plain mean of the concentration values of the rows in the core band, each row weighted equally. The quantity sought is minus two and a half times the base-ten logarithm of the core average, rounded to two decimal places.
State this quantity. -3.42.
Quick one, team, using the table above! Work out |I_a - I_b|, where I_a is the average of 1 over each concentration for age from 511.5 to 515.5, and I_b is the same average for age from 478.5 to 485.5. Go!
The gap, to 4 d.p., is 0.0050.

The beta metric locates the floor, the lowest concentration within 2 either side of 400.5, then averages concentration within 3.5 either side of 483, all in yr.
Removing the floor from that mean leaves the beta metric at -1.7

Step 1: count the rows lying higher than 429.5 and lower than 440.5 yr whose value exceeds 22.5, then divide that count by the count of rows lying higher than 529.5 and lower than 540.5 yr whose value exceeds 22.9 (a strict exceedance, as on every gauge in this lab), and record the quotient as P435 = 5.5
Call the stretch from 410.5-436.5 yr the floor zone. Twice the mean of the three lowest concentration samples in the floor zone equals 44.7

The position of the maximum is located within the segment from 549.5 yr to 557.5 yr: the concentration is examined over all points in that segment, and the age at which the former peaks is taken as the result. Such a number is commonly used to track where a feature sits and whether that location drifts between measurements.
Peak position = 552.0 yr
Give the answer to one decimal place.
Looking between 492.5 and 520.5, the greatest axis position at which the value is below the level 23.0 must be 512.0 yr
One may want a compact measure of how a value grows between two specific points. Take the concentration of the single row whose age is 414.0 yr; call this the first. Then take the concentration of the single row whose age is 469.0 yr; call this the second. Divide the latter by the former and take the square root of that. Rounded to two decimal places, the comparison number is 1.01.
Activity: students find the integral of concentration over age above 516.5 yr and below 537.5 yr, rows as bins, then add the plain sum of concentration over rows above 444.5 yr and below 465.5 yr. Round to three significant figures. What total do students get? 972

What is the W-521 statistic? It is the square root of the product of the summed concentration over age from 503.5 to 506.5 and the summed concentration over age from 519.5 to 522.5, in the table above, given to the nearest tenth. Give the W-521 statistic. 67.8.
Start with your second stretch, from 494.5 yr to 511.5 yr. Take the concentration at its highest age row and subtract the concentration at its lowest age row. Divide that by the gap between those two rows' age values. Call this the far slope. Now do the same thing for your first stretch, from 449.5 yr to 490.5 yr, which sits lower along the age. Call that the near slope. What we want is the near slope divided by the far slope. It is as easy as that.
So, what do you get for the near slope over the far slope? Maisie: -0.4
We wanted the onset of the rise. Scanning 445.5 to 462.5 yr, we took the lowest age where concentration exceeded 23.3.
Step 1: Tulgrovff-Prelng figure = 446.0 yr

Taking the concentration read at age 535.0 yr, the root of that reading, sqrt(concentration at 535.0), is 4.54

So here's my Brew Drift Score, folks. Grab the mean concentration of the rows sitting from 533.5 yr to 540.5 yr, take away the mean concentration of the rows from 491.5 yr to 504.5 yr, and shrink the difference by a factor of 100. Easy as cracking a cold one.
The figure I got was 0.019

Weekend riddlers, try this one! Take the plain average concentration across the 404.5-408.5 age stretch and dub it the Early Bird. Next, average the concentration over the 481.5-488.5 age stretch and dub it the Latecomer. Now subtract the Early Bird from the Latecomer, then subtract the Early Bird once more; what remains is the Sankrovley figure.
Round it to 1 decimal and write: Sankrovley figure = -26.0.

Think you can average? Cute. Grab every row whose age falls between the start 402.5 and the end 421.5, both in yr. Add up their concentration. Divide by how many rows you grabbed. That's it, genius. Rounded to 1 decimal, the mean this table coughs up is 23.1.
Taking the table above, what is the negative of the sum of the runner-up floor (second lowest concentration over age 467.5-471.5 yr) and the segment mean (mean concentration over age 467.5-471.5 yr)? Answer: -46.7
